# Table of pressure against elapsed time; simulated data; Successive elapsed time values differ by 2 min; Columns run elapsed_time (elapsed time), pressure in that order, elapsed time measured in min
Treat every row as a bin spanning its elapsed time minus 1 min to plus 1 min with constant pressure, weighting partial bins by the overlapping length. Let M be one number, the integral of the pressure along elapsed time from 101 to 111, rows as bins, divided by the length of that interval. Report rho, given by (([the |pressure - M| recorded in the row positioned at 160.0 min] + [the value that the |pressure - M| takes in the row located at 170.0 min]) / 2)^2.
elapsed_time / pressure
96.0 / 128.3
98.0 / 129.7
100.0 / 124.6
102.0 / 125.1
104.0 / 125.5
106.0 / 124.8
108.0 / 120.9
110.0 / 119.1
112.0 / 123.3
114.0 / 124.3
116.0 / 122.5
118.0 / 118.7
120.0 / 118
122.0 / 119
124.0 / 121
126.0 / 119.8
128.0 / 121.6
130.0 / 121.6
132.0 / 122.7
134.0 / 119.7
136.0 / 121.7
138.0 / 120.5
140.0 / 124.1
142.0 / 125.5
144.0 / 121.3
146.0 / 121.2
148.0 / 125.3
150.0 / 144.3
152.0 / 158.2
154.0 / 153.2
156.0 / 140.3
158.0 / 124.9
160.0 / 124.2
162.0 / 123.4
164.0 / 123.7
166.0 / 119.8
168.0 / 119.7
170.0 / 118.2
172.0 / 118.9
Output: 9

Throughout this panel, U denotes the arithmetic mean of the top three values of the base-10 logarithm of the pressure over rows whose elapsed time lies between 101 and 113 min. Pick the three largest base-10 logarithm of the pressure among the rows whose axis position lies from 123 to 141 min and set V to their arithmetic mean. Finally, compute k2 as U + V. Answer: 4.19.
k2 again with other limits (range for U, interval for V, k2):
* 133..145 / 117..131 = 4.18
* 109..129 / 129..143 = 4.18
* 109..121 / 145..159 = 4.27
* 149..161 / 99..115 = 4.28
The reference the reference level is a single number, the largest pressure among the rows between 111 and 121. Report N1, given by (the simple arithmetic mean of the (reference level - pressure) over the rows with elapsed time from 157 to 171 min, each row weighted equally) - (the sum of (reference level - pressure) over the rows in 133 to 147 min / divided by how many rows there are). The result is 0.0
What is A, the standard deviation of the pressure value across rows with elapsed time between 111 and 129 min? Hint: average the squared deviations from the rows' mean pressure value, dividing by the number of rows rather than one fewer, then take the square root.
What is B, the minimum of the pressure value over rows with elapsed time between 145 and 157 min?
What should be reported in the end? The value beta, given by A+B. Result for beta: 123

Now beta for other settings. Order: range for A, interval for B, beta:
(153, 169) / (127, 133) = 133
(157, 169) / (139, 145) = 123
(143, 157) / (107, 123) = 132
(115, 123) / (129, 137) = 121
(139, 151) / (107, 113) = 127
